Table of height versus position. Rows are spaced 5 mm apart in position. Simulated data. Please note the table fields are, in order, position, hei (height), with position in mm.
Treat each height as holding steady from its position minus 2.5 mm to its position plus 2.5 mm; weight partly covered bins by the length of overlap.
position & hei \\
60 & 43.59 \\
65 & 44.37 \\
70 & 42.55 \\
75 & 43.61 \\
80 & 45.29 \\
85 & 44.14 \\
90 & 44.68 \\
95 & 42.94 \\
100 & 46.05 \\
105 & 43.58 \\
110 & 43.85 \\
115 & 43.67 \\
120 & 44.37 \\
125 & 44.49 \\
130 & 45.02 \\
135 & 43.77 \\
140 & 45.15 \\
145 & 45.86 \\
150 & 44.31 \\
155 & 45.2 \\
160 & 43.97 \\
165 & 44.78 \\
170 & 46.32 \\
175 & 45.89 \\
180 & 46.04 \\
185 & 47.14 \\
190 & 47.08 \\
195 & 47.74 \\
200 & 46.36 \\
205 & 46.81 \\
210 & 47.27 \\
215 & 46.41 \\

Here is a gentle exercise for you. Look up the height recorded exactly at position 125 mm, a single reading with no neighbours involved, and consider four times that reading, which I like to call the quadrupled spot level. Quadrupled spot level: 178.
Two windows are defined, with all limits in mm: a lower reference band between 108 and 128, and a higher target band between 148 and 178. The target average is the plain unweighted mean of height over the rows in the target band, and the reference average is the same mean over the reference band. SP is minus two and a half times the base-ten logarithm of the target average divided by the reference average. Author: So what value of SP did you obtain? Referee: -0.02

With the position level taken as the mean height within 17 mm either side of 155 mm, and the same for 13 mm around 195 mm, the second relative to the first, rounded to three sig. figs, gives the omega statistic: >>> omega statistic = 1.04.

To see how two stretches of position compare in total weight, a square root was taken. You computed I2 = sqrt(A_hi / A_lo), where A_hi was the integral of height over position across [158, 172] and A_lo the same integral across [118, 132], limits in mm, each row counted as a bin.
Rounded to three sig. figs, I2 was 1.00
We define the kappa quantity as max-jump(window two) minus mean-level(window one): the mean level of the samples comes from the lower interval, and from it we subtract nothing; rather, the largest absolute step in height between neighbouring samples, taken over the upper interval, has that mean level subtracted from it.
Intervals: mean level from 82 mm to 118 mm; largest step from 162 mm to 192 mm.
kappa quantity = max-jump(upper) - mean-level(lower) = -42.6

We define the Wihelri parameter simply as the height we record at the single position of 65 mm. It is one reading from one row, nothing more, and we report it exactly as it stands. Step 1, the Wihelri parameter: 44.37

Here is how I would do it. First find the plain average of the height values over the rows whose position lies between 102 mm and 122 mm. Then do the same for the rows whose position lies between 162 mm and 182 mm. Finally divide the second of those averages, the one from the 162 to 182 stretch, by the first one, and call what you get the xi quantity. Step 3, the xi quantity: 1.04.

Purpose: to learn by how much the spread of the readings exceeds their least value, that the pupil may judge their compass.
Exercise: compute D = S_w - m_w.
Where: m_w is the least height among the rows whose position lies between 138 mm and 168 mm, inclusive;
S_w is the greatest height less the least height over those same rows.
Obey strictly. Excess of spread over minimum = -42.1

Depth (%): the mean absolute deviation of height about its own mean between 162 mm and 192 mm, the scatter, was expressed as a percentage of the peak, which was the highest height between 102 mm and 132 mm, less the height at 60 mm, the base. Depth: 45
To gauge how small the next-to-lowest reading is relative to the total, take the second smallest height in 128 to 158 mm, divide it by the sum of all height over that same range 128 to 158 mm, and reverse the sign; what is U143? -0.165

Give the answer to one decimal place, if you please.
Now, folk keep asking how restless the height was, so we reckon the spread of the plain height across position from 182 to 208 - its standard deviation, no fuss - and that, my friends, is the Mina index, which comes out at 0.5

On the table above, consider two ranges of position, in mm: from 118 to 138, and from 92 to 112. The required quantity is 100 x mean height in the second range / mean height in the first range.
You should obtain 99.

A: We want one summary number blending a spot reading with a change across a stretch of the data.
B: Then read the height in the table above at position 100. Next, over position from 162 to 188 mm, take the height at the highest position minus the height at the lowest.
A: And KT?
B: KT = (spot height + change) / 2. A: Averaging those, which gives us 24.2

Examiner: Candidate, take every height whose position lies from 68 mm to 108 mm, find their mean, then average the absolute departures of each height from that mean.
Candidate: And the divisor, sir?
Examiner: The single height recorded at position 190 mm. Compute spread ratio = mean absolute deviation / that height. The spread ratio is 0.020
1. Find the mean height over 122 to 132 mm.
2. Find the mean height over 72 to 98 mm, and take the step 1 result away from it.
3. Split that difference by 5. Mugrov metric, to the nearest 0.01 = -0.12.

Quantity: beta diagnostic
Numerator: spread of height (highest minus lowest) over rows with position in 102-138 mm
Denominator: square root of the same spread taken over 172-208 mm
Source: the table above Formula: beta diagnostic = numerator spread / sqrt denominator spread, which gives 1.1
